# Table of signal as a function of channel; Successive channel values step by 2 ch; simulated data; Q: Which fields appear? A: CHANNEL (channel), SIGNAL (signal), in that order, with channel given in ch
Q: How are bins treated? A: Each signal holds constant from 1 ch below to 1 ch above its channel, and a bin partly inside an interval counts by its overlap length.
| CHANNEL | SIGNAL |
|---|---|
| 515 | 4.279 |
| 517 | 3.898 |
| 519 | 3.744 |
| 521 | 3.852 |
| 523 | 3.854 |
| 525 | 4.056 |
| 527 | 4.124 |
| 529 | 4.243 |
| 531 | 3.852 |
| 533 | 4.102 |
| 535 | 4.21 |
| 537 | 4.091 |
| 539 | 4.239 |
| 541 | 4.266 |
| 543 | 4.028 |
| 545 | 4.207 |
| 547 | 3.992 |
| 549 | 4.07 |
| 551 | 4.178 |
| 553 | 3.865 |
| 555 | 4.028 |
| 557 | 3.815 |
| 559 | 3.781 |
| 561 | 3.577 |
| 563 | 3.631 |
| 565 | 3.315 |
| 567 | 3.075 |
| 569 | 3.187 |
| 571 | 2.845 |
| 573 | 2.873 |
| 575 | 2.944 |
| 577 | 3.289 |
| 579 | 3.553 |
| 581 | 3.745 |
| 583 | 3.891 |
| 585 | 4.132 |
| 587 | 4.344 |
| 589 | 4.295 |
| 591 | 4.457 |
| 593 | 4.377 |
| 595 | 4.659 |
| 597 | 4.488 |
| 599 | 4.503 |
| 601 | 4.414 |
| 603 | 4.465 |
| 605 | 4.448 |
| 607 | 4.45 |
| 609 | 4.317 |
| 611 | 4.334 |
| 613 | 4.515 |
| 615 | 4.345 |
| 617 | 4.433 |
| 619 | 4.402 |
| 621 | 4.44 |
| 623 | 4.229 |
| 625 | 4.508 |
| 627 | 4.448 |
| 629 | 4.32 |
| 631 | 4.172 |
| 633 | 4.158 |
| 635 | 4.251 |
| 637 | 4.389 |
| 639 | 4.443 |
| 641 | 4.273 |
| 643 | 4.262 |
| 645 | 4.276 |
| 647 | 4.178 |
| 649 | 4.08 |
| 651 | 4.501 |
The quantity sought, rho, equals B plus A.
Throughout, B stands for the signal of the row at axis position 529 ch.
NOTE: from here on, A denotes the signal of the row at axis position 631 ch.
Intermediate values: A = 4.172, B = 4.243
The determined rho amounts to 8.4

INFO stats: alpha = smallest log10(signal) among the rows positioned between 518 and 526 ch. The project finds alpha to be 0.573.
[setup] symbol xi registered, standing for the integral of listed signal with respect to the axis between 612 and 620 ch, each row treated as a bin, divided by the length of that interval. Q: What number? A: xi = 4.4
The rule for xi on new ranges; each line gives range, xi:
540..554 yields 4.1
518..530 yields 4.0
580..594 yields 4.2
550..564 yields 3.8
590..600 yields 4.5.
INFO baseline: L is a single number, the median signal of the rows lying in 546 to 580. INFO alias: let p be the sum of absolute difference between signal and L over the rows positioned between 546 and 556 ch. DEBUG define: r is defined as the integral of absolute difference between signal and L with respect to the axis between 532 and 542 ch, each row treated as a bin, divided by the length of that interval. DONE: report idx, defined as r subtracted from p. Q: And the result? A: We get 1.6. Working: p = 2.2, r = 0.60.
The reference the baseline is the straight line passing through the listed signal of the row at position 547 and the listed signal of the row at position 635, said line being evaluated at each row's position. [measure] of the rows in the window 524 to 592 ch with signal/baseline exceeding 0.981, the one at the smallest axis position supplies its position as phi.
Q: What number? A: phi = 525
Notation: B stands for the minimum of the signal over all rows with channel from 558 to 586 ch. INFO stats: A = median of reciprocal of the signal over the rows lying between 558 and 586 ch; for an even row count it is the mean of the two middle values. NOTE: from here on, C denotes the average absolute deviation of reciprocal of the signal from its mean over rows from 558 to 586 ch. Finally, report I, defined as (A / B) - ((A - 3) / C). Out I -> 91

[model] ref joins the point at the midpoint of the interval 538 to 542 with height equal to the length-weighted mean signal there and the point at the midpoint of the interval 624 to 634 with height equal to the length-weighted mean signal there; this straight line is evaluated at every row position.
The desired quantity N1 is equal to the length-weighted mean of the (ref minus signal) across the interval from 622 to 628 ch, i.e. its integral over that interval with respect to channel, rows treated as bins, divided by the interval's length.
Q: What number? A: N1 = -0.08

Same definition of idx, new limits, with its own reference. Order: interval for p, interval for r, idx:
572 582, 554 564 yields 1.6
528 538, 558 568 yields 2.4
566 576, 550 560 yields 2.6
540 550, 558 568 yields 2.5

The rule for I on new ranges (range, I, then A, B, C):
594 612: 824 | 0.225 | 4.317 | 0.003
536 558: 397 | 0.246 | 3.815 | 0.007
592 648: 533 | 0.228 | 4.158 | 0.005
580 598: 209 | 0.230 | 3.745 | 0.013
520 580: 96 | 0.259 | 2.845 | 0.029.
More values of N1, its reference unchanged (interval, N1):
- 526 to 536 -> 0.14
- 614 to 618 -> -0.08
